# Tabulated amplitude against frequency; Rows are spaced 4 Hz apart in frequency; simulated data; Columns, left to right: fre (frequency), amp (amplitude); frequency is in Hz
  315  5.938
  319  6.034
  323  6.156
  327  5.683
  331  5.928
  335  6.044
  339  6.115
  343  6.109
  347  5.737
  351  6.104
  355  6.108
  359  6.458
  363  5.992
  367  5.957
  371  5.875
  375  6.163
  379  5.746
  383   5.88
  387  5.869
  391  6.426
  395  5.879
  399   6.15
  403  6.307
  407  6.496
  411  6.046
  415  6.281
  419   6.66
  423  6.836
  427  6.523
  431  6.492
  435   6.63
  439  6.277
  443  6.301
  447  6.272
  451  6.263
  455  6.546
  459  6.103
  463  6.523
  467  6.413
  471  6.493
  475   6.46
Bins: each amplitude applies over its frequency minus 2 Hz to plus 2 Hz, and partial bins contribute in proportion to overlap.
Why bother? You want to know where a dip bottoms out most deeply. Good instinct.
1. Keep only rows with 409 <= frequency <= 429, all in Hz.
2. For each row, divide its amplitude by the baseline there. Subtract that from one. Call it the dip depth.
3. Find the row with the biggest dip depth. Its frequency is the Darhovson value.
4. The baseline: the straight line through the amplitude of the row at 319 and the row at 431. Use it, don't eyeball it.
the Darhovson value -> 411 Hz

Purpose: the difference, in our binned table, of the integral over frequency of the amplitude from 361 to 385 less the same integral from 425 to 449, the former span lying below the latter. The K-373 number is -12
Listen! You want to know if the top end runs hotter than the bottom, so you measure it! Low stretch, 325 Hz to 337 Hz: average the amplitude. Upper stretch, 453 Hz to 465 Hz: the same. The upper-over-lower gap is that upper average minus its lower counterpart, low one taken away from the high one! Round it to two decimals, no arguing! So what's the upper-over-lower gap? 0.51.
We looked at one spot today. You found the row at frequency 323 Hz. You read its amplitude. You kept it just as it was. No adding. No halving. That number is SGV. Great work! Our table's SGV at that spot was 6.156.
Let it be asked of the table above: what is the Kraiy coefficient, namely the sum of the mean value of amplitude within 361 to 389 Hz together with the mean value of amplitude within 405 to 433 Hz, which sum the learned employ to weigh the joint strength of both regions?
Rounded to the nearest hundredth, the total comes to 12.40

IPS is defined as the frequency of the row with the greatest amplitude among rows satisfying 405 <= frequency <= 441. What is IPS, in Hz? 423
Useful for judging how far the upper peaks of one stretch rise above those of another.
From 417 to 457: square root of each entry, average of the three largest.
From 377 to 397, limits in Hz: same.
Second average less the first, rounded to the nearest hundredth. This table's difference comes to -0.13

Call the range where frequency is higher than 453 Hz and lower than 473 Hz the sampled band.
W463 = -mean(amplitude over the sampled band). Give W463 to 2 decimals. -6.42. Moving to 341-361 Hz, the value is -6.10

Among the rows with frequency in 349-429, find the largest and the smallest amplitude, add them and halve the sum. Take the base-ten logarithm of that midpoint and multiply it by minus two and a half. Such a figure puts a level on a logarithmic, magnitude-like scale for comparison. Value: -2.00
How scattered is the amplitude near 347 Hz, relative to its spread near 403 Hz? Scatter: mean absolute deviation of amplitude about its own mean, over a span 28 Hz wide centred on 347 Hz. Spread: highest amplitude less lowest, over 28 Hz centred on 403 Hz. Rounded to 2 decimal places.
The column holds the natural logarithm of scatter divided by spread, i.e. -1.66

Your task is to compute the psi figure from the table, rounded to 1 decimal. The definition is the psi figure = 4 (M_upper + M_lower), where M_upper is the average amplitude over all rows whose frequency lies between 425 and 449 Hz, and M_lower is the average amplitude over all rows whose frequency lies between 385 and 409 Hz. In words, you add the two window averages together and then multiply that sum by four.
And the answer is 50.4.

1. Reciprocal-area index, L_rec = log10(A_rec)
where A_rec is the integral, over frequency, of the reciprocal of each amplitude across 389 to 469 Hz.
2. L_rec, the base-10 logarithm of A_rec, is 1.10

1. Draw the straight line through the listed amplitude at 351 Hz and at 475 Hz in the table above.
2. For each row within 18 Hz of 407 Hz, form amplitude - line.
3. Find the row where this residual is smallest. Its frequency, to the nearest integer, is 395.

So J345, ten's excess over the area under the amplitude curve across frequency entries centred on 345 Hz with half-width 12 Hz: -134.9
